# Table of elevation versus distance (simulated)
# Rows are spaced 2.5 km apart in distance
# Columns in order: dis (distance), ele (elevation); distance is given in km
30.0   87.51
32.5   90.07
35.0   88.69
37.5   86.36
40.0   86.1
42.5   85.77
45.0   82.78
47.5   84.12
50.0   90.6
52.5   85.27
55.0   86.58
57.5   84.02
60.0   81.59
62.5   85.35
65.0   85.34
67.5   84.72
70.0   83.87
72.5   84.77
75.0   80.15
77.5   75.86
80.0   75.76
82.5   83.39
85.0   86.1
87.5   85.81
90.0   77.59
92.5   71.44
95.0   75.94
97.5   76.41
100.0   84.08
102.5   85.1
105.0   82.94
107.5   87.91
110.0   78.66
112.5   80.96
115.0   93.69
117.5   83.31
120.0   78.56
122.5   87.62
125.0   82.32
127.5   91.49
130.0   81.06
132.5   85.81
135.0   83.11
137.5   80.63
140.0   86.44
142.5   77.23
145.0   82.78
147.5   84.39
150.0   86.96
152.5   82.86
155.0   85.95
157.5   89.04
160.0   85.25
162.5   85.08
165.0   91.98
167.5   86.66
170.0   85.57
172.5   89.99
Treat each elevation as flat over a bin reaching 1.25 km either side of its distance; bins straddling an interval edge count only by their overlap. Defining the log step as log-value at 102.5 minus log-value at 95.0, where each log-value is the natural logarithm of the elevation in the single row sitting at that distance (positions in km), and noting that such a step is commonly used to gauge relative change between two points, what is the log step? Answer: 0.11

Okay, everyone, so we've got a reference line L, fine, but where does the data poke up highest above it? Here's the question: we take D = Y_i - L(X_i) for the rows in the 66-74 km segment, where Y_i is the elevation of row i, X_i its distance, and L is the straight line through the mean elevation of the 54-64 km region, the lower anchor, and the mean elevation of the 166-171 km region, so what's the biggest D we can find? 0.20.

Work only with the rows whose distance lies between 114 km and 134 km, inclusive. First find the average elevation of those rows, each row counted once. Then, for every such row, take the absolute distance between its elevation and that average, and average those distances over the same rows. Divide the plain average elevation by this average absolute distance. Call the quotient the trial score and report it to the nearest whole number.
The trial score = 20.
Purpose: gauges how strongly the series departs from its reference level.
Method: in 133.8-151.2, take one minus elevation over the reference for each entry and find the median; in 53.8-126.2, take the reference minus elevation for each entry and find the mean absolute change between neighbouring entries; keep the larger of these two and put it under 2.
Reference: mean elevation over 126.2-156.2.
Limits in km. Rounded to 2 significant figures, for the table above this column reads 0.47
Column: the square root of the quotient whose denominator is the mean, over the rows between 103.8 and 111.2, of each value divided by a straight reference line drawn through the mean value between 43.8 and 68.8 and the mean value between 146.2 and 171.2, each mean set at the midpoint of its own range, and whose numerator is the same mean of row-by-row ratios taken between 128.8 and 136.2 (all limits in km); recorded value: 1.00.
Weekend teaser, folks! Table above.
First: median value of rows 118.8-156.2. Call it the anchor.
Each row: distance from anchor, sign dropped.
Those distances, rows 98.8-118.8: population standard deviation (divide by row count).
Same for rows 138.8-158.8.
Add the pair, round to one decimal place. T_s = 5.3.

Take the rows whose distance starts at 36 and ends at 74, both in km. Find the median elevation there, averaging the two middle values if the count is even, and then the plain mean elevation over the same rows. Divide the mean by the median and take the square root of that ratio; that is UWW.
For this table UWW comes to 0.999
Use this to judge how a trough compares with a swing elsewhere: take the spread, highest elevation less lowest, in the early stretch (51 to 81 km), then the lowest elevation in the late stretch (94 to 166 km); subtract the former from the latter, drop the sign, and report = 65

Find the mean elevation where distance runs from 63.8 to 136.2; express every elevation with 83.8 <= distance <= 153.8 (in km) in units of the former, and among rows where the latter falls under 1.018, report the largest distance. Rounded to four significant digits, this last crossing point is 152.5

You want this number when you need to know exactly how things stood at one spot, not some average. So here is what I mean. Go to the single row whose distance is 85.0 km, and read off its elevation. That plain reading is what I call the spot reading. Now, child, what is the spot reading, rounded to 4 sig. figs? 86.10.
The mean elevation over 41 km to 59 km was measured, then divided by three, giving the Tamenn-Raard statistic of 28.5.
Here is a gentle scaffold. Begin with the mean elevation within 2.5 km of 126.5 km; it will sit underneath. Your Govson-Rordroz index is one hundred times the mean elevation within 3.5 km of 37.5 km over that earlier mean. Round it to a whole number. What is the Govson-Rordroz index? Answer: 100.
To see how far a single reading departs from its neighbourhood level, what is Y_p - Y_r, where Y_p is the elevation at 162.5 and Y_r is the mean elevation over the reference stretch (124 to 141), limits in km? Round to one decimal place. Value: 0.7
